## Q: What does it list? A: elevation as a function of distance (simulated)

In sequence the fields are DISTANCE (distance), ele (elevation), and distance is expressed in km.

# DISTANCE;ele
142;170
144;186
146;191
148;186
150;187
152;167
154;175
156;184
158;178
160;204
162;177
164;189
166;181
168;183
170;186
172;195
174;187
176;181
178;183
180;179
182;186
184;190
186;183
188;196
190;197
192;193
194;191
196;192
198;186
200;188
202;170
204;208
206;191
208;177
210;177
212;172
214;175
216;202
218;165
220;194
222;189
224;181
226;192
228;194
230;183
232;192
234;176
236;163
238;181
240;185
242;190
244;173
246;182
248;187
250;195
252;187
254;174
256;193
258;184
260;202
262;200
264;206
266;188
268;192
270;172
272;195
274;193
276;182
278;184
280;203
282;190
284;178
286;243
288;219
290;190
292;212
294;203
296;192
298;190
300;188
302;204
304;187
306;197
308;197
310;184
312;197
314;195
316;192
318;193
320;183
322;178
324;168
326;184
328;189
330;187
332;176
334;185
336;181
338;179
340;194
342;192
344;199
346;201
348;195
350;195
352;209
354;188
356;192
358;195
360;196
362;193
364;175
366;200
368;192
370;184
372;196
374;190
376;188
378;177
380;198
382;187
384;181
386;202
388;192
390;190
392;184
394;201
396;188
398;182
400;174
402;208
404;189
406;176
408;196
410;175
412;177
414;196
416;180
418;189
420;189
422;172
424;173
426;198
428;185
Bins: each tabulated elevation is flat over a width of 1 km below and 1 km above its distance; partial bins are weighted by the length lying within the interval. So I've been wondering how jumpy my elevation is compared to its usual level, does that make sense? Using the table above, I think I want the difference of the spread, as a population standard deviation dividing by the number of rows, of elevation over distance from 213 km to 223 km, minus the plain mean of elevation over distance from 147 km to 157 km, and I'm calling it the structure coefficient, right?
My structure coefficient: -166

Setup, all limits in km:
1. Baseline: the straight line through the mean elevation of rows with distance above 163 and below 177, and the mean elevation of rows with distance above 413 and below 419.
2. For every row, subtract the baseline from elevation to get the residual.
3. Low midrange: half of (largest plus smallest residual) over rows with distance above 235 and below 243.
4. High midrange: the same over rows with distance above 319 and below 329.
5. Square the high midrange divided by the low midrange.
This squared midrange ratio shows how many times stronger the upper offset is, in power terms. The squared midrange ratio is 1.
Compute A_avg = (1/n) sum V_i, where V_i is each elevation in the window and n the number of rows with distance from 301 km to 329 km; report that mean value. 189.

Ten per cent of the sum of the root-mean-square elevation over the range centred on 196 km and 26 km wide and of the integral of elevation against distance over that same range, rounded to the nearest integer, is 511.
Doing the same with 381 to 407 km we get 510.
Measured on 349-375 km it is 520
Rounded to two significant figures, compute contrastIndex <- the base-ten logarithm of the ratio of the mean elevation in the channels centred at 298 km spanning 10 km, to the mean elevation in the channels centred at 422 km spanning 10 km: 0.026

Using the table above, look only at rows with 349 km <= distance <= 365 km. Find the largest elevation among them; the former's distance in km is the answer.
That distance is 352 km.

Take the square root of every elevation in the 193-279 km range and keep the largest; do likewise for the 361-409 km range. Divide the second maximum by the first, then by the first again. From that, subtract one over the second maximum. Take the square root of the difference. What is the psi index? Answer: 0.00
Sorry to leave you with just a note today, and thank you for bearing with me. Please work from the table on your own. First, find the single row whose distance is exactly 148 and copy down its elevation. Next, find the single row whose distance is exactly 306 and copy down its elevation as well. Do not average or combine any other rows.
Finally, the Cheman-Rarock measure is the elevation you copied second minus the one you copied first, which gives 11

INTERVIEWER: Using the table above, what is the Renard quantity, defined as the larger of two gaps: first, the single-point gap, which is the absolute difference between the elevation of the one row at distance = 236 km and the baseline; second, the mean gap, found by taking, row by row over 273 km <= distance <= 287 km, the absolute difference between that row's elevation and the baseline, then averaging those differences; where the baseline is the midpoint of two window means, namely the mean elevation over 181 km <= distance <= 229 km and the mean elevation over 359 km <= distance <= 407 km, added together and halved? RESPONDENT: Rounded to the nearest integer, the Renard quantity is 25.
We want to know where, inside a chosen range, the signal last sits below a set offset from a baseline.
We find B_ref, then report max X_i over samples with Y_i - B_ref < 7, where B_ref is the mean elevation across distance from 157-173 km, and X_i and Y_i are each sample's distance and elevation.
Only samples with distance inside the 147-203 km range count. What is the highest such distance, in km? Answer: 202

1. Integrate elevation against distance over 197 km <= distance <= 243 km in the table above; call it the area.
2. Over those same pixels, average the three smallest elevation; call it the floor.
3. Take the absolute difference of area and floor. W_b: 8296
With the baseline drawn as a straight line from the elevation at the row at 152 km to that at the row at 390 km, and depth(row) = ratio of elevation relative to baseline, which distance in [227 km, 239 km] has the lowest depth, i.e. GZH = 236 km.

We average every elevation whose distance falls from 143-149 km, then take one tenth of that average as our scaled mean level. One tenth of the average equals 18.8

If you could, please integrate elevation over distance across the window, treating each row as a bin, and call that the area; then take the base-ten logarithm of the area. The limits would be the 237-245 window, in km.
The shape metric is 3.16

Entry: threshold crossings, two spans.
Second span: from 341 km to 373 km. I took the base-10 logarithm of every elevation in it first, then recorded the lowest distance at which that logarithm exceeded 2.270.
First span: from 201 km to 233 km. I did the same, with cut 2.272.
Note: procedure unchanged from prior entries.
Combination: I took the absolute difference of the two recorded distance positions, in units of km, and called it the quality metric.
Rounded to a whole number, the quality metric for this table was 138 km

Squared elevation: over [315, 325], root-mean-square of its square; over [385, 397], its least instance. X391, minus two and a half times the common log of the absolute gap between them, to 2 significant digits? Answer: -5.7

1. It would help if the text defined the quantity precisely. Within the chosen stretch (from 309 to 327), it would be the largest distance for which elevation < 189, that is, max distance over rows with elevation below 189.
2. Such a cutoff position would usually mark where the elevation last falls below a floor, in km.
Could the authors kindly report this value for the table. 326 km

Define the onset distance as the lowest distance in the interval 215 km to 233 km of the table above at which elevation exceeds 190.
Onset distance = 216 km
